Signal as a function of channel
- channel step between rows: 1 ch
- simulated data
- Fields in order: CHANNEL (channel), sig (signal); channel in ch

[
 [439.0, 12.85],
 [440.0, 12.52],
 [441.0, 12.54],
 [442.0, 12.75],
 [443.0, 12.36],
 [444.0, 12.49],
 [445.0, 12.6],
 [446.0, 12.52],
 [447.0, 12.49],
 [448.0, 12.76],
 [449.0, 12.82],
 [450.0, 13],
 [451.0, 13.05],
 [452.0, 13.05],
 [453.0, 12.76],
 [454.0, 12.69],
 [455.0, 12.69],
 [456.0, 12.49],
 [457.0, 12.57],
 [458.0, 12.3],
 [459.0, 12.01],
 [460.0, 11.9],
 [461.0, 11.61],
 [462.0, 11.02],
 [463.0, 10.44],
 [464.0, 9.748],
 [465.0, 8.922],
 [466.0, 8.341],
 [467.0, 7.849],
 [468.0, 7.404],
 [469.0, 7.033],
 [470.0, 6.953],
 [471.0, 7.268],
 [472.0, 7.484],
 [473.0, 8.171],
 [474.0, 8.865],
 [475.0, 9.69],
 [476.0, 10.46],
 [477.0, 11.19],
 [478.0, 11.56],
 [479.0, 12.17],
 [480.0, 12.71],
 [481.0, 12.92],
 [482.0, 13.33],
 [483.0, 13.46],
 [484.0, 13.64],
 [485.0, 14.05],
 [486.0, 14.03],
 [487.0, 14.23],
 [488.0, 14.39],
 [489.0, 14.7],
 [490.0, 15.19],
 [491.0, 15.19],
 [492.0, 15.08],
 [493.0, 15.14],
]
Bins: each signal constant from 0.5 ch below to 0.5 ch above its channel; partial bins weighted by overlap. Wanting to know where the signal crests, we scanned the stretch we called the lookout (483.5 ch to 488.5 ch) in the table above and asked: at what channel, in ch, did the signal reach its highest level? 488.0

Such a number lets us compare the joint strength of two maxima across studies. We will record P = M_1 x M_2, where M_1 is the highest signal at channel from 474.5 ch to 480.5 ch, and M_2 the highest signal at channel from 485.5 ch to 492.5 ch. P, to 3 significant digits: 193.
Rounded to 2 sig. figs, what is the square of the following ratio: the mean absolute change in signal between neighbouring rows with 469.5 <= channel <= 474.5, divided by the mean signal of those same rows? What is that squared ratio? 0.0038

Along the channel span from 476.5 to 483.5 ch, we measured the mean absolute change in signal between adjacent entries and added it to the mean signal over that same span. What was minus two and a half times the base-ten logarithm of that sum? -2.77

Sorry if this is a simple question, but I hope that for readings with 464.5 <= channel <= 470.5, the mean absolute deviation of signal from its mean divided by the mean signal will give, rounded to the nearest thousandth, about 0.080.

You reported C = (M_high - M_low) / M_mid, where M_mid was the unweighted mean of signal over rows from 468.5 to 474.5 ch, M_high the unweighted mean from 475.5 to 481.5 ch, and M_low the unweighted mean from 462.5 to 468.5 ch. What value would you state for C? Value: 0.4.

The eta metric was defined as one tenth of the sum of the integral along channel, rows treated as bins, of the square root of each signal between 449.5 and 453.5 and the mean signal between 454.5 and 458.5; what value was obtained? 2.7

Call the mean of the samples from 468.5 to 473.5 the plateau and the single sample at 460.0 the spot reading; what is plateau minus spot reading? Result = -4.5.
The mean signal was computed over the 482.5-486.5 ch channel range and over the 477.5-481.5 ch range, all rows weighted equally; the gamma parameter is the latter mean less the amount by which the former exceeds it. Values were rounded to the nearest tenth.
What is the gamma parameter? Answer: 10.9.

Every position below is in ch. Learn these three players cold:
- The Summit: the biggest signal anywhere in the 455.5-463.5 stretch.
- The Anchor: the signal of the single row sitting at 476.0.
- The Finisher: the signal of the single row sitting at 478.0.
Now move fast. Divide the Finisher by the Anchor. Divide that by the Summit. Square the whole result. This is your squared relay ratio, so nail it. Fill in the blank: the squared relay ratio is 0.0077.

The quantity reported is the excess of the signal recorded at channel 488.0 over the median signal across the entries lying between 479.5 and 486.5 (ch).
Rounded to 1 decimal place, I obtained 0.9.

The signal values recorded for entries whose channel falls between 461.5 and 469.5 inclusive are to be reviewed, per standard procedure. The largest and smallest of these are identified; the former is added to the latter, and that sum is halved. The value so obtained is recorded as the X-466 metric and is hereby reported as 9.0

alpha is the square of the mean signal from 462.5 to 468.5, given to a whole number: 77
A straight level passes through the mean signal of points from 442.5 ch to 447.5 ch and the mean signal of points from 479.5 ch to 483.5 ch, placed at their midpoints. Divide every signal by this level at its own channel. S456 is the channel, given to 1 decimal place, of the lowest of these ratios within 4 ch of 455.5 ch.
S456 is 459.0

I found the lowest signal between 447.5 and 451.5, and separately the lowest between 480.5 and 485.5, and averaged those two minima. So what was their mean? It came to 13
